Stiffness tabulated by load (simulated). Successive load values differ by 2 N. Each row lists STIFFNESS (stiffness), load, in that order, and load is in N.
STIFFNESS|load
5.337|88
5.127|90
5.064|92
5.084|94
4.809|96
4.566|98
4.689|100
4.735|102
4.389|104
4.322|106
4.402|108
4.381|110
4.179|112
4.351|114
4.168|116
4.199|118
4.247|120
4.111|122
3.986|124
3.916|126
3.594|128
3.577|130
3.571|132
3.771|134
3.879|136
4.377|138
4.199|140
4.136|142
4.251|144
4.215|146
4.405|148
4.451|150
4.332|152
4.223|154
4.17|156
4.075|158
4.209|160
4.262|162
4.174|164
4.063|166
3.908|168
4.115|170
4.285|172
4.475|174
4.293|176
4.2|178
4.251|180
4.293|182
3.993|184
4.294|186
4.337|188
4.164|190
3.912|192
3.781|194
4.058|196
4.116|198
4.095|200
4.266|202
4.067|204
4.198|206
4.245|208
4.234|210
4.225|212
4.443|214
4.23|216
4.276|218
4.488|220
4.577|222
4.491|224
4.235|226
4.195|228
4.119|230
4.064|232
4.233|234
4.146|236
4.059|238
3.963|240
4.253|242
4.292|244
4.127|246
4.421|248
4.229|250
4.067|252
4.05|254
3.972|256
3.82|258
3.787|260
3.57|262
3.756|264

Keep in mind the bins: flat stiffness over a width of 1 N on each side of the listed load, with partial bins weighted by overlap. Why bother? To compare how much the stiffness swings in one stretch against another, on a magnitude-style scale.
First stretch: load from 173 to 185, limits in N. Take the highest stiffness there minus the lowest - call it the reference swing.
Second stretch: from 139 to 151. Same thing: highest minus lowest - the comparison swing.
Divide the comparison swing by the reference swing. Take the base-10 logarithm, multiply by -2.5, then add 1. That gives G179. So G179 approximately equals 1.46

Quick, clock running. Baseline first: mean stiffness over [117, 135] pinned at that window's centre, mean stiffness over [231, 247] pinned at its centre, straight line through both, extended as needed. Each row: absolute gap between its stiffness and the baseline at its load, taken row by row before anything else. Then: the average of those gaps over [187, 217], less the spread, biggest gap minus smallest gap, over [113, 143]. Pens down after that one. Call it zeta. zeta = -0.31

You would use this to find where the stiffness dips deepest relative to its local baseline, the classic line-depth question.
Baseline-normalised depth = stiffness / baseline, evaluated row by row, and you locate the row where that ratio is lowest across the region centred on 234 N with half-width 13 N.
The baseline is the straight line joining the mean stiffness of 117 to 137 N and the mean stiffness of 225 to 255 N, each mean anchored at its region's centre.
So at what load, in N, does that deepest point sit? 240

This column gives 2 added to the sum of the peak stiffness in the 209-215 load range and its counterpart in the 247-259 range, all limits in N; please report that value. 10.9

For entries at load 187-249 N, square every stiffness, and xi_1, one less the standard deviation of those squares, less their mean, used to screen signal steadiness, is -18.1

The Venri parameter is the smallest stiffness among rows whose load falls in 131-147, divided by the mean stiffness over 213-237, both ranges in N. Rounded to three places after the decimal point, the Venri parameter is 0.832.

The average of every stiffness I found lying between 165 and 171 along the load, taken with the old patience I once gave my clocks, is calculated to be 4.03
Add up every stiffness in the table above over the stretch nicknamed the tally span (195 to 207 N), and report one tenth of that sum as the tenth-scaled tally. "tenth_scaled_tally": 2.48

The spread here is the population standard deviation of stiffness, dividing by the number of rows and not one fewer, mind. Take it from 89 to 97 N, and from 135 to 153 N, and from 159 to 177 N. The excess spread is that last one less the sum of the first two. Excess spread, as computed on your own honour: -0.137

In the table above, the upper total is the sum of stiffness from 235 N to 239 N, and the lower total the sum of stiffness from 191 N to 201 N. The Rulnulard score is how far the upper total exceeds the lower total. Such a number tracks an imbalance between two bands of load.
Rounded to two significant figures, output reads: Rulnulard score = -12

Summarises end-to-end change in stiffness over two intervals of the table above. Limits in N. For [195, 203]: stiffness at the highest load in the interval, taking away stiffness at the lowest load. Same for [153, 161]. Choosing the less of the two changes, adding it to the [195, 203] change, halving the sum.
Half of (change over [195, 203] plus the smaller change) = 0.10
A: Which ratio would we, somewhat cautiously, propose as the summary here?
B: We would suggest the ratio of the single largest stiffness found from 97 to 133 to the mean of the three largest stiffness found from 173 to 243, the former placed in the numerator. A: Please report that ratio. 1.048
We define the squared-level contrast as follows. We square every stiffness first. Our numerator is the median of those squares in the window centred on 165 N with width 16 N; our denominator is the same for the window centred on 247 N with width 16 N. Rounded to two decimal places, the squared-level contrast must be 0.98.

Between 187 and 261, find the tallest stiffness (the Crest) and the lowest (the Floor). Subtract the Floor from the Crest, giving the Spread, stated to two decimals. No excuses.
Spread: 0.80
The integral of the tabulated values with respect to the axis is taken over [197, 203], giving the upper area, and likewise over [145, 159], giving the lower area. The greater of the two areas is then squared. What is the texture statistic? 3569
